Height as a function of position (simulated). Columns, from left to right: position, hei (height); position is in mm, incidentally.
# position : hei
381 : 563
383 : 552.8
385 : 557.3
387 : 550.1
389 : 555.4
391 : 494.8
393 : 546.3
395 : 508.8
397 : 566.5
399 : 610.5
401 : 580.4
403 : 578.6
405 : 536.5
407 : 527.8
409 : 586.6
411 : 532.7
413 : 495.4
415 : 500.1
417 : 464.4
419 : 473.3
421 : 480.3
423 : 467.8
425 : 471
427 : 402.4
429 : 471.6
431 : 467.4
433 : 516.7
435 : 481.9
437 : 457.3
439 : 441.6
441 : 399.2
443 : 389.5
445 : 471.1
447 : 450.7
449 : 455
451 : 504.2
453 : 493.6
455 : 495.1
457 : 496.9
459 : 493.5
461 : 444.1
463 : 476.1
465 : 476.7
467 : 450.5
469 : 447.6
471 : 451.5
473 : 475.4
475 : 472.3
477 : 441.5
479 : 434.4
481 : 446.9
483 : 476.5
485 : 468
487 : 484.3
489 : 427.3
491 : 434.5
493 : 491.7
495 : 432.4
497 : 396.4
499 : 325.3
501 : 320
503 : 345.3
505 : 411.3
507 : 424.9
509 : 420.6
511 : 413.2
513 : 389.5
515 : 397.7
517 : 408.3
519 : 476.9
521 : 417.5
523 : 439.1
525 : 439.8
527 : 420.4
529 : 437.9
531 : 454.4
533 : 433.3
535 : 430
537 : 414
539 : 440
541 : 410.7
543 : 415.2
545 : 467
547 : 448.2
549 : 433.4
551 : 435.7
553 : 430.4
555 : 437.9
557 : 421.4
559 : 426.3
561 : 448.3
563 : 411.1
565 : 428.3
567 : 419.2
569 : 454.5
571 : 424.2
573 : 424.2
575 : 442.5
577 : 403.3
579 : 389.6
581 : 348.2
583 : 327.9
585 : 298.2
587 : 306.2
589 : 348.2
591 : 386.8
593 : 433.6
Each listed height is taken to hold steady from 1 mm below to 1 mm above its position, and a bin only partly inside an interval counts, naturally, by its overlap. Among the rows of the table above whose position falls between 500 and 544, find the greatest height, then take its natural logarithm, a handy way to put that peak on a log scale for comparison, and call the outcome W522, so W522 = 6.17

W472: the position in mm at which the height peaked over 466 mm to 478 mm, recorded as 473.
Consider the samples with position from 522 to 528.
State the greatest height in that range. 439.8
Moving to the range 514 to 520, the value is 476.9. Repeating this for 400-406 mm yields 580.4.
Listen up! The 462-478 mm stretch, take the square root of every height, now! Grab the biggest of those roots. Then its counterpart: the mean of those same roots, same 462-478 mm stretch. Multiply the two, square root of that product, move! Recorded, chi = 21.7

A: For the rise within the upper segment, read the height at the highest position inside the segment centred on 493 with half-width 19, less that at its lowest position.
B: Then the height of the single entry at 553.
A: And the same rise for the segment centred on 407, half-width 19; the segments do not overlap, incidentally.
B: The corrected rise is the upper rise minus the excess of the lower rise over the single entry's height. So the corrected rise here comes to 456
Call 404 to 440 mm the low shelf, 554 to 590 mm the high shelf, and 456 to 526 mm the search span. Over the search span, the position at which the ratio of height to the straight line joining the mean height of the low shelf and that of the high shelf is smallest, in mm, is 501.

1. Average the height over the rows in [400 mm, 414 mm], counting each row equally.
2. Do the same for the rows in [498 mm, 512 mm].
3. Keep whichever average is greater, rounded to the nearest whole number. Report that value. 548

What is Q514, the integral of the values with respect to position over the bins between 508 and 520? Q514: 5012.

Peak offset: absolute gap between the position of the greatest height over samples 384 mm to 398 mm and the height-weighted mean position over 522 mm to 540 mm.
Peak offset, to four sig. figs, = 134.0 mm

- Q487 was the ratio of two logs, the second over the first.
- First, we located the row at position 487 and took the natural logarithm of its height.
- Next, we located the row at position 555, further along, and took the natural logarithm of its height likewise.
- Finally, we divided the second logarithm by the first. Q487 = 0.98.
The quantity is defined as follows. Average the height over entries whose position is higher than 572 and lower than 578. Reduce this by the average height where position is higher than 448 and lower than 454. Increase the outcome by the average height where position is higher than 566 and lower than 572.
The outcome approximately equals 372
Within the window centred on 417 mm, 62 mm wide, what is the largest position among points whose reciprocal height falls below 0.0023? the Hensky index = 447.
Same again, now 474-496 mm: 493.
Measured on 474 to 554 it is 551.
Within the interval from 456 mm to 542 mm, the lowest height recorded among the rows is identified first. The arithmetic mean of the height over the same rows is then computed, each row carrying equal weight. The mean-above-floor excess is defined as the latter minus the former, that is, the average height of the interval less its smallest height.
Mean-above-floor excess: 115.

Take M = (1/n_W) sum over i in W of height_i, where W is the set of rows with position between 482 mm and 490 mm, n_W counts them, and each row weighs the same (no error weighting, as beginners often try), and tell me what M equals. 464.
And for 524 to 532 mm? 438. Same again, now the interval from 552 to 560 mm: 429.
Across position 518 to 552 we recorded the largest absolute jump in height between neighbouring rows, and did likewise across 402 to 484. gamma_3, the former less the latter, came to -22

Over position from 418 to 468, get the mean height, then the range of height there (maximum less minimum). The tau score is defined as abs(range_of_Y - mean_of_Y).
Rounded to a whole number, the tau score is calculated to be 338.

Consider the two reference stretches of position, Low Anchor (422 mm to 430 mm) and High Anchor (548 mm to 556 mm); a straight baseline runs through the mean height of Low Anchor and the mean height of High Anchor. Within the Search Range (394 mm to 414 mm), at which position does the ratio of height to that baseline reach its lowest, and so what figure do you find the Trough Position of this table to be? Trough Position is 413 mm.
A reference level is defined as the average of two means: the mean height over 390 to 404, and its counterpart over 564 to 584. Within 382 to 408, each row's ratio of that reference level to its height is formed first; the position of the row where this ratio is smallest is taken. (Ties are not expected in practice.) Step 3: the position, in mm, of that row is 399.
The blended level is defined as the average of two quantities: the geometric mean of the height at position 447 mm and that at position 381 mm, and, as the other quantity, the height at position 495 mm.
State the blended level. 468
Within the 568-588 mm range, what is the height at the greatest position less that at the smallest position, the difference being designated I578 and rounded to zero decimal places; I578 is -148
